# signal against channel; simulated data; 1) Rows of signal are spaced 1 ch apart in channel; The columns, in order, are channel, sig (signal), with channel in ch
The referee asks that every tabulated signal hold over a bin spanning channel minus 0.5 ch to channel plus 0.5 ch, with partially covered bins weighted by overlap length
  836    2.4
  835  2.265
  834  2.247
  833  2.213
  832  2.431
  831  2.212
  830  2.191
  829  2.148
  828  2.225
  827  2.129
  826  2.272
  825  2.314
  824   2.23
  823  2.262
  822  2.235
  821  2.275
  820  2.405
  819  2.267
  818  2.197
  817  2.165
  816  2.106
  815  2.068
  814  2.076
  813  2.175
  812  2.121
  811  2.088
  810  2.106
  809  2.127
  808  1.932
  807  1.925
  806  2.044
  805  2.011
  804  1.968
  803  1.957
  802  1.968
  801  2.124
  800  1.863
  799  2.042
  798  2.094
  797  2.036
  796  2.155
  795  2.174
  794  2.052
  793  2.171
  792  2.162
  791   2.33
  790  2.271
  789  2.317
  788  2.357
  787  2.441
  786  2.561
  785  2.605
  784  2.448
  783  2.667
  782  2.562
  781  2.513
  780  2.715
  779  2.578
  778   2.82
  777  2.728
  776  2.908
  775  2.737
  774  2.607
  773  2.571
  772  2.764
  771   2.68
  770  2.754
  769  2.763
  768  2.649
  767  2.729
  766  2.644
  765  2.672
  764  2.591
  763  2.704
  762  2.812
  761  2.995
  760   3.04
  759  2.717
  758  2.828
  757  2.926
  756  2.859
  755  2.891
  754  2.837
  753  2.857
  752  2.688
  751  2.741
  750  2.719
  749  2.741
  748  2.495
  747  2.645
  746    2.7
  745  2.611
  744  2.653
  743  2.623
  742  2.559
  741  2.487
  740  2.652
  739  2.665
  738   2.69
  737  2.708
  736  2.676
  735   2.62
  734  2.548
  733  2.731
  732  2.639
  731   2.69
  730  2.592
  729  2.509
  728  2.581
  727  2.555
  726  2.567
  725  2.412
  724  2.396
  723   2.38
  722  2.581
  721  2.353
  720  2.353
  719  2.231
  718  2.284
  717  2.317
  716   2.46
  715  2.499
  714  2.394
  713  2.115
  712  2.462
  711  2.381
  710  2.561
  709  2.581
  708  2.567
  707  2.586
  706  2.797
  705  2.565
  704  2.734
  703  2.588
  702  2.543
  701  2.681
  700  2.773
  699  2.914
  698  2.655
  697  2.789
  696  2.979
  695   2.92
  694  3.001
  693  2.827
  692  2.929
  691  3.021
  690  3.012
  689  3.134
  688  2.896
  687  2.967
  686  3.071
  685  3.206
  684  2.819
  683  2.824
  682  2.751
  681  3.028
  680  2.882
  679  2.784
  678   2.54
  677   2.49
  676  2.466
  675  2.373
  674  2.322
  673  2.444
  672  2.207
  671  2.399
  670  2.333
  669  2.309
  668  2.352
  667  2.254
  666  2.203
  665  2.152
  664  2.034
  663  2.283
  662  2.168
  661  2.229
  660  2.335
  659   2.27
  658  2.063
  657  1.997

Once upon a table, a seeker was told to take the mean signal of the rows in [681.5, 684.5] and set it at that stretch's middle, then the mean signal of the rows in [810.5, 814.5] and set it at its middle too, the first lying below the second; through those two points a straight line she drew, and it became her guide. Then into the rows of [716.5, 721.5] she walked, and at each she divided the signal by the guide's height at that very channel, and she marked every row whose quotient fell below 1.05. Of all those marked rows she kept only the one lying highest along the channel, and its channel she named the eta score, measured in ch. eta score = 721 ch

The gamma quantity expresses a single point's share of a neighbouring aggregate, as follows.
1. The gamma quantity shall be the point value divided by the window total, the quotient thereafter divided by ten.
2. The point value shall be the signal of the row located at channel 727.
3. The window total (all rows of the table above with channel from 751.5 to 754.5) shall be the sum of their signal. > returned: 0.030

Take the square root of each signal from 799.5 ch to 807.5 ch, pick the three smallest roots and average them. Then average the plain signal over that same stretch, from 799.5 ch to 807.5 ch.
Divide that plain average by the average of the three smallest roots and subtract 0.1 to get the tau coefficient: 1.33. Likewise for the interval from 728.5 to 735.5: 1.54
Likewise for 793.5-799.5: 1.36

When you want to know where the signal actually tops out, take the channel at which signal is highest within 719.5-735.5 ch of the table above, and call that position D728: 733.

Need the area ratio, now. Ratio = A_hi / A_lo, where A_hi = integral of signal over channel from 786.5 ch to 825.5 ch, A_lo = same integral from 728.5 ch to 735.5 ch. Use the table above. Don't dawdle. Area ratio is 4.6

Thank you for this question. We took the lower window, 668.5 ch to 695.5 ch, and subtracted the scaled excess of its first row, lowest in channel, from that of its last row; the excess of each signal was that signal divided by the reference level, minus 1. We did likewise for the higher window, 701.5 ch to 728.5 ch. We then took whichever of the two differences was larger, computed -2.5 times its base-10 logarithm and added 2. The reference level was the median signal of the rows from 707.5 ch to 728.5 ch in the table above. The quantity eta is 3.5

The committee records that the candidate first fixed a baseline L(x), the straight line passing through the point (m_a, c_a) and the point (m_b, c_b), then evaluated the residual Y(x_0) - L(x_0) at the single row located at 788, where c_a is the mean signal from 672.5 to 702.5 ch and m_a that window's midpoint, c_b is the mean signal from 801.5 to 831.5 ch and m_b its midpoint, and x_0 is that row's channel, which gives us 0.1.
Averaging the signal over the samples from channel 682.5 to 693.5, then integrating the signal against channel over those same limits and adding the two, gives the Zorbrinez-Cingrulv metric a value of 36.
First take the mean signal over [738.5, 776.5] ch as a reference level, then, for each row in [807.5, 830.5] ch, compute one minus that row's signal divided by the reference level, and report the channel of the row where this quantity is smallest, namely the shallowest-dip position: 820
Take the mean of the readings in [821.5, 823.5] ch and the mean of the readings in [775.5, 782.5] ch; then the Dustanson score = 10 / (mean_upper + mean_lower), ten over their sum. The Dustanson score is 2.03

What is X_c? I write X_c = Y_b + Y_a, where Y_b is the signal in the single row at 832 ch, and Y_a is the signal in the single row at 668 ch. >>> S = 4.78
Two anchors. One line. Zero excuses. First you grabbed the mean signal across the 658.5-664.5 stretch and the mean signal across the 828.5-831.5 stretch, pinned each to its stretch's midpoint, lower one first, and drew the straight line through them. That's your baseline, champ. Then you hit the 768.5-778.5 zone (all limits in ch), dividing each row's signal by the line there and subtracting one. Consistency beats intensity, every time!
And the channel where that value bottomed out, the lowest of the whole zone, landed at 773 ch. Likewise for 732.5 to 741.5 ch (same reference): 741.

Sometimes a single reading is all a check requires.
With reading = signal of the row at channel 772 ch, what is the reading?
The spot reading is 2.764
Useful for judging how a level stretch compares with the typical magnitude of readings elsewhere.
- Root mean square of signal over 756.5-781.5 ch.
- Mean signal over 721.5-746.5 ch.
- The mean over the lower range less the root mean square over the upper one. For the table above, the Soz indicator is -0.1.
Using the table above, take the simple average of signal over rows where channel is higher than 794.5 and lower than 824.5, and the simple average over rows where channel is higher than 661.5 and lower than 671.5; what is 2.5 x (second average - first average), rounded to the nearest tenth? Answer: 0.4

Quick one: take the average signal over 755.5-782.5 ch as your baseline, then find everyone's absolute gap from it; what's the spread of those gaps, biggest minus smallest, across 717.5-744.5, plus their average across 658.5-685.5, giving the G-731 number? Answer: 0.9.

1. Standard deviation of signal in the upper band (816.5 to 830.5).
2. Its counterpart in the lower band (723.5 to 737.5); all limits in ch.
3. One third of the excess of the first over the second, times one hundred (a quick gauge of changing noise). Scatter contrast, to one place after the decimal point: -1.0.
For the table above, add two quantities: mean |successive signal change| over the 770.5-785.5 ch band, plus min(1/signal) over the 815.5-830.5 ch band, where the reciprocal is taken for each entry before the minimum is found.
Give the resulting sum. 0.56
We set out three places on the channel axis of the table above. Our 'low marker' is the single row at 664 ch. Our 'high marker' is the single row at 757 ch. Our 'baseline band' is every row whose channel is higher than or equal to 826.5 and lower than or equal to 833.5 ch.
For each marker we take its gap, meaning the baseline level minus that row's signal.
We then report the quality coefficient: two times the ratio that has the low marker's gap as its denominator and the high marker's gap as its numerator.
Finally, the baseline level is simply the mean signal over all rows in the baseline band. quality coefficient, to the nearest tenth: -7.5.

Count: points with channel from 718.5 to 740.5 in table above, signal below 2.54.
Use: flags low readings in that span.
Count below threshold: 7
